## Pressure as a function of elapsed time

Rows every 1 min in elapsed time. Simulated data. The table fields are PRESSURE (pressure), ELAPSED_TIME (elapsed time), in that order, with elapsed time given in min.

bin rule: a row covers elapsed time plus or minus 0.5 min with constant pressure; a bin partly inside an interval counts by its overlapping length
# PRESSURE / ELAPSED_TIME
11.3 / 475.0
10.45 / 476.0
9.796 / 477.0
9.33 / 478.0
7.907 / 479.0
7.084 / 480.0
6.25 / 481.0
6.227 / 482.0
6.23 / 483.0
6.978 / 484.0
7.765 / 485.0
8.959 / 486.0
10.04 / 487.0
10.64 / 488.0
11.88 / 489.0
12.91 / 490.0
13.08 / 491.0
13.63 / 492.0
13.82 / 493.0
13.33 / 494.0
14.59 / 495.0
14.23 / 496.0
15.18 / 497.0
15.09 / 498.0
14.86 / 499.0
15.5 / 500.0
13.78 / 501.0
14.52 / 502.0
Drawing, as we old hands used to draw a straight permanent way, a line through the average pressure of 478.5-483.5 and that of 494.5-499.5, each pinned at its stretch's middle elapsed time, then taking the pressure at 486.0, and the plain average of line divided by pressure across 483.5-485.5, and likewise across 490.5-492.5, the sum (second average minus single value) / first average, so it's -7.0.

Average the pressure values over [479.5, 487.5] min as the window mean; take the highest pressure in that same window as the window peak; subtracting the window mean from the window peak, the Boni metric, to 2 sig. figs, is 2.6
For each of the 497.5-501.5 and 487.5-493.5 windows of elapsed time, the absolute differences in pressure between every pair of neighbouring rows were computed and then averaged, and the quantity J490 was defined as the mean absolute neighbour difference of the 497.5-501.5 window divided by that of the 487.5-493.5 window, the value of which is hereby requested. 1.36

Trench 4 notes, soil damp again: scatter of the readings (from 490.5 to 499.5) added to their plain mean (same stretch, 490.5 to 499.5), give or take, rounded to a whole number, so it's 15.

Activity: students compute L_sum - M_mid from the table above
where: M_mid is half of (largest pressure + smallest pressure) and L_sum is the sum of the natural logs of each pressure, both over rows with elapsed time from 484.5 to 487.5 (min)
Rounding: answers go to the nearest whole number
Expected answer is -2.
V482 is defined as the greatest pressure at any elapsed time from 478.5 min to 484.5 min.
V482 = 7.907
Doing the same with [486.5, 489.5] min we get 11.88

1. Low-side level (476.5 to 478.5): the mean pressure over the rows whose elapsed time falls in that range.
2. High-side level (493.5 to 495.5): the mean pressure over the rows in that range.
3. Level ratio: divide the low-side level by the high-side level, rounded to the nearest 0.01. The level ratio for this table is 0.69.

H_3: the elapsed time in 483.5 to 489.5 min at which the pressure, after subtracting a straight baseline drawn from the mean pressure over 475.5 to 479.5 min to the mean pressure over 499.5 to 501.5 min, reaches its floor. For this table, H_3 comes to 484.0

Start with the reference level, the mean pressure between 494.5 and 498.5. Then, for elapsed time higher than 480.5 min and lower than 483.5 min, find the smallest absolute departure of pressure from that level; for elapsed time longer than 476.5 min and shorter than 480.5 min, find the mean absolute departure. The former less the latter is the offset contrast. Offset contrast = 2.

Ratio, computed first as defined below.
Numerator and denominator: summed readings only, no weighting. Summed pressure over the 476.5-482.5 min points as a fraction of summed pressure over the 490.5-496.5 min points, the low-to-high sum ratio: 0.56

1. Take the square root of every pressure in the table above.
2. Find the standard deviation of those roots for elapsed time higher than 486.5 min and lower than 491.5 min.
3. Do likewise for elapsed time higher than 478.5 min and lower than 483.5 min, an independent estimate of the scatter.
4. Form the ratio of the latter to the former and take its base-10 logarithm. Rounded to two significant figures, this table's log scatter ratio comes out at -0.15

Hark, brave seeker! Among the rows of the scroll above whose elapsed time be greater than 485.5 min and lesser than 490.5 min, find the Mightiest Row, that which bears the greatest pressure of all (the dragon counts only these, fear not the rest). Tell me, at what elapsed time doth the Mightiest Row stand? 490.0 min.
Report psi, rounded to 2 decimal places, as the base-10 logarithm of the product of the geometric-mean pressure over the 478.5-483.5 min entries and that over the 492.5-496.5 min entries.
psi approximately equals 1.97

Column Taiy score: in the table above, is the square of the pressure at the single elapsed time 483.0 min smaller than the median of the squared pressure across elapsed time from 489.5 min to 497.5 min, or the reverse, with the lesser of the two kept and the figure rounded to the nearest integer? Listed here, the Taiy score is 39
